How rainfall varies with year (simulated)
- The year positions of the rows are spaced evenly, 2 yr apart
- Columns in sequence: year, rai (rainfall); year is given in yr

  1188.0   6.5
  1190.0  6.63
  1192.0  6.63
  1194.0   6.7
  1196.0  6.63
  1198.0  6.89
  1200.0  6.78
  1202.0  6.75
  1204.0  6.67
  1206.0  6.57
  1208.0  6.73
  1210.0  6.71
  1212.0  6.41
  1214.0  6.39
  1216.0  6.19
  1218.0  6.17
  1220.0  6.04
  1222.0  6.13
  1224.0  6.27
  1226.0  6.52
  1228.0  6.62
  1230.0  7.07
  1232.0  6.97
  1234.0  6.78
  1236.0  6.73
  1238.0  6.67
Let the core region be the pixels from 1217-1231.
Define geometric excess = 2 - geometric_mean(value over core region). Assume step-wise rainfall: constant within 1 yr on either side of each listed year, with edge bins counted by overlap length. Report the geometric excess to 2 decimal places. -4.39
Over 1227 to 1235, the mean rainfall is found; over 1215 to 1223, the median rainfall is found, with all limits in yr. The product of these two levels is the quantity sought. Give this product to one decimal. 42.2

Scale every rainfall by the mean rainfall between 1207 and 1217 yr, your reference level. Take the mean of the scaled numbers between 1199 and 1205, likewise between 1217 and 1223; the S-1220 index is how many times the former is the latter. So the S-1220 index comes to 1.10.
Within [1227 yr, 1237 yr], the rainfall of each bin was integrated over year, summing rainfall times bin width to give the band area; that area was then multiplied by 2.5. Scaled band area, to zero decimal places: 171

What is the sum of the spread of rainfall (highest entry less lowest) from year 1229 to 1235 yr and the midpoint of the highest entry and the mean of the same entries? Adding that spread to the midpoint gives 7.3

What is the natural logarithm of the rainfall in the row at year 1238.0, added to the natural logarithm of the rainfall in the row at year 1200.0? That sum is 3.81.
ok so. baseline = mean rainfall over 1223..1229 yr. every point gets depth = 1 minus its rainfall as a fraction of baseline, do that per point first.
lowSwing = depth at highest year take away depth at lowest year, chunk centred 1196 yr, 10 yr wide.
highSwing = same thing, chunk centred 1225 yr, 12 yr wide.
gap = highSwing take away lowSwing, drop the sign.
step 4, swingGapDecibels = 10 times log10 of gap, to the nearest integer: -9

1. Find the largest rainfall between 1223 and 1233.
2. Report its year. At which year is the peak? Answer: 1230.0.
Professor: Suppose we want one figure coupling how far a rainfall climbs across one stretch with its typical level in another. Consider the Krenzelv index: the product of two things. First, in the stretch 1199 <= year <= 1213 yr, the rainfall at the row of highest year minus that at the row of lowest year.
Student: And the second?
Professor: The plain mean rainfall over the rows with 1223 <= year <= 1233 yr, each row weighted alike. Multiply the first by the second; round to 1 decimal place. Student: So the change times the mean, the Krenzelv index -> -2.5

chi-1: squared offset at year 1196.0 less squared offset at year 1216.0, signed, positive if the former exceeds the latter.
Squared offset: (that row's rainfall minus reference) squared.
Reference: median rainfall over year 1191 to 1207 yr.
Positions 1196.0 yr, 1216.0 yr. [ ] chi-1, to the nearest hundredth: -0.24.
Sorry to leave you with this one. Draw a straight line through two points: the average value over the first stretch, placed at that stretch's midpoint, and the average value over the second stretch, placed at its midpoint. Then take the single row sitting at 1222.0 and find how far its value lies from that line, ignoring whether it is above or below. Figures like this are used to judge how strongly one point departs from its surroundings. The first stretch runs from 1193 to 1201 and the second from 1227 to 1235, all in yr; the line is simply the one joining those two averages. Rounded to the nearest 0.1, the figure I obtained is 0.7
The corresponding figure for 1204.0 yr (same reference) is 0.1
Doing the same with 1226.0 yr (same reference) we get 0.3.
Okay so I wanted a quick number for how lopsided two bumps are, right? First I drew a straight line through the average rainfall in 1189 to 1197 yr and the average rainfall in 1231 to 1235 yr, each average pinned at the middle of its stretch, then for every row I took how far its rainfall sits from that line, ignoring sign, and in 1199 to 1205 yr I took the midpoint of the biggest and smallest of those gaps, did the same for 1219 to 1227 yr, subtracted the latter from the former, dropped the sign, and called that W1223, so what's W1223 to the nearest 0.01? 0.47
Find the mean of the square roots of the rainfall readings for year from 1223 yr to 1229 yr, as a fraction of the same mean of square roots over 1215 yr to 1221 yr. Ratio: 1.03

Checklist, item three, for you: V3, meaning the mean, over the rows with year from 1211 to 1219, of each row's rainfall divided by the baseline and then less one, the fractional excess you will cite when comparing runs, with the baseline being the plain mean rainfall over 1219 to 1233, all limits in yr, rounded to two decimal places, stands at -0.03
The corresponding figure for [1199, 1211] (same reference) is 0.03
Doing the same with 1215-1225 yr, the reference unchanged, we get -0.05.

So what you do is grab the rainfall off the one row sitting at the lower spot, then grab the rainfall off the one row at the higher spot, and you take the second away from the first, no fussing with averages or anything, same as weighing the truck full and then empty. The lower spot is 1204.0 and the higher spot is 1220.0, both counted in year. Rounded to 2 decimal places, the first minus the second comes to 0.63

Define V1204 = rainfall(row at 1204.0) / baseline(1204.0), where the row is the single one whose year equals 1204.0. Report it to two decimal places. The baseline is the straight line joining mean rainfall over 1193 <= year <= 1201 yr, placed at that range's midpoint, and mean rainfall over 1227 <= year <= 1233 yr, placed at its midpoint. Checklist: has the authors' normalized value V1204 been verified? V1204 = 0.98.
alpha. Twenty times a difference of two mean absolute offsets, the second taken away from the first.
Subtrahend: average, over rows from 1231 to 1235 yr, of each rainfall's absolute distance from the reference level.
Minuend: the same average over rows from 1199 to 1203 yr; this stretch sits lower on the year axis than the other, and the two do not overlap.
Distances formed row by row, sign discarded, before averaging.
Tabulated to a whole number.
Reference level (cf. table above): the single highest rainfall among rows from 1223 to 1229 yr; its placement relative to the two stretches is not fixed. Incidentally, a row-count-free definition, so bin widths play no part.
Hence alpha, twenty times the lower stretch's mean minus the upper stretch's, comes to -2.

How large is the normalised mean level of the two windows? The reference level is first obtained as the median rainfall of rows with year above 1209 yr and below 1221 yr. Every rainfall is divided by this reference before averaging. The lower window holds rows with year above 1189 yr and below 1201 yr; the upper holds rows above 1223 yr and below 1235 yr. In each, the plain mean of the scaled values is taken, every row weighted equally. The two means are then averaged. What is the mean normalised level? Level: 1.07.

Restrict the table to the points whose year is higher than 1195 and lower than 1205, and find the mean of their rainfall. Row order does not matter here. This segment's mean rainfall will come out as 6.7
